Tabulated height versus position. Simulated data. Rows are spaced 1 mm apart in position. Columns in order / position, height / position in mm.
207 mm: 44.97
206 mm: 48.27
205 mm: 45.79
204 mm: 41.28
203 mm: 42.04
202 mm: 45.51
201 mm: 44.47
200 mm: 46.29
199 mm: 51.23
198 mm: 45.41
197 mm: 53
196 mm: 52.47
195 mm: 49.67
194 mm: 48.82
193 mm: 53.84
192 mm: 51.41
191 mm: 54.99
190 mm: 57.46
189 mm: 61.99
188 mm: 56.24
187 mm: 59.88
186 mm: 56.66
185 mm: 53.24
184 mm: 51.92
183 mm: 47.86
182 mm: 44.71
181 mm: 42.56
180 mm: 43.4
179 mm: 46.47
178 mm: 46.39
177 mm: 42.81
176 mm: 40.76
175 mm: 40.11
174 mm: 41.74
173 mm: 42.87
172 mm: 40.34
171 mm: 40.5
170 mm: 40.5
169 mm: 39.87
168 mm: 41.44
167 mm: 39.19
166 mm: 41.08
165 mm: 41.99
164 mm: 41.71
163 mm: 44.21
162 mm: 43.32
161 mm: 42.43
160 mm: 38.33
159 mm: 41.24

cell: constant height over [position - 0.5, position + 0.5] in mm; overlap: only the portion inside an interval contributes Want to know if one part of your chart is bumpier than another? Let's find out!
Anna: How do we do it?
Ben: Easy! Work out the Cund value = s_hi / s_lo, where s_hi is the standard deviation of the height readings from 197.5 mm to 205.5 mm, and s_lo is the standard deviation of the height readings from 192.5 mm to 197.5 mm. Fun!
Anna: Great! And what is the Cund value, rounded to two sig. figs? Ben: 1.4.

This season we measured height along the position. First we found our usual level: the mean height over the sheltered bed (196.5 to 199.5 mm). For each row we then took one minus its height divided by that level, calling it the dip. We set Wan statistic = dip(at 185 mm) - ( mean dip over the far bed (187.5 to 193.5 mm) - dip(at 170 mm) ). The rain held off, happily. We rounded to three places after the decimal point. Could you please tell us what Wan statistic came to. 0.243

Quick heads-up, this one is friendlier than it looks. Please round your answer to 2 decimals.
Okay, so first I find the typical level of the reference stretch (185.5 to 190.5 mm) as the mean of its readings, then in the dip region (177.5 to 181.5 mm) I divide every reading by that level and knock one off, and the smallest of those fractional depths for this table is -0.27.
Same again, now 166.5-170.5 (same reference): -0.33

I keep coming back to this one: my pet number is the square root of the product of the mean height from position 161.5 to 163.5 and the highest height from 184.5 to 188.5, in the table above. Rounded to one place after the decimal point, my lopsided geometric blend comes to 51.2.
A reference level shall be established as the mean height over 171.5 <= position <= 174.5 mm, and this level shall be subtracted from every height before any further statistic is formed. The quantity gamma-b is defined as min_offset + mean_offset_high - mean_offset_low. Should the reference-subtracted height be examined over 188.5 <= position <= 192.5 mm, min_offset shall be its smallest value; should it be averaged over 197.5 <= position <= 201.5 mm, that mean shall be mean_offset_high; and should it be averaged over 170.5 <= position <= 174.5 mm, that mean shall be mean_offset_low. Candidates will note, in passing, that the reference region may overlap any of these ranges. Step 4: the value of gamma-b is 15.2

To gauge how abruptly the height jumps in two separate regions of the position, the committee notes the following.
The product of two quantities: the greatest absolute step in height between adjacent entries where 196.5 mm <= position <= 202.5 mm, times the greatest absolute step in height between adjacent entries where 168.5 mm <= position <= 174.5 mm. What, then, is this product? 19.2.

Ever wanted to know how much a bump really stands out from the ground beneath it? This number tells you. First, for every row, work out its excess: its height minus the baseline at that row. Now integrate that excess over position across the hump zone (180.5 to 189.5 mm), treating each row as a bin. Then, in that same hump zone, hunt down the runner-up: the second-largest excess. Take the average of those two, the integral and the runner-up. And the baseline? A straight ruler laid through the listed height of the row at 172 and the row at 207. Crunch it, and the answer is 57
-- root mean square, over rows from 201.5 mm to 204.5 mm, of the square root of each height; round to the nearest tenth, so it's 6.6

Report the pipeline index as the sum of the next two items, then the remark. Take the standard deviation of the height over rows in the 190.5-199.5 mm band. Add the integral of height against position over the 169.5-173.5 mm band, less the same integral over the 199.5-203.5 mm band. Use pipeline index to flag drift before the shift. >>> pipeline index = -11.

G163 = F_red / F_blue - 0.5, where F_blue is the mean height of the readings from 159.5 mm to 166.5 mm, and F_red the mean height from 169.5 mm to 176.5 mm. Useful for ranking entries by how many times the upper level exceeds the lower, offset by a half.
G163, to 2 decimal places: 0.48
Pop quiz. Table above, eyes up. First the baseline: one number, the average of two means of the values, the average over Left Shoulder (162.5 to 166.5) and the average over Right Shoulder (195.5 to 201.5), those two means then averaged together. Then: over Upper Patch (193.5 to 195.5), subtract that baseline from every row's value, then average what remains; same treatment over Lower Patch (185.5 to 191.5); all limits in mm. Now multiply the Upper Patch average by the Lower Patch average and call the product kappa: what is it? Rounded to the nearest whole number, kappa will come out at 46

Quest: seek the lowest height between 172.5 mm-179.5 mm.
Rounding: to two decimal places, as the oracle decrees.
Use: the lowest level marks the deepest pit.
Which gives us 40.11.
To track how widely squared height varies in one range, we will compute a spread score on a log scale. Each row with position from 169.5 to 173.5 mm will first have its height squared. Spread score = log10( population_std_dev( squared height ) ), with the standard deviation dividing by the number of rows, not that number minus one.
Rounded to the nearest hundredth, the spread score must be 1.94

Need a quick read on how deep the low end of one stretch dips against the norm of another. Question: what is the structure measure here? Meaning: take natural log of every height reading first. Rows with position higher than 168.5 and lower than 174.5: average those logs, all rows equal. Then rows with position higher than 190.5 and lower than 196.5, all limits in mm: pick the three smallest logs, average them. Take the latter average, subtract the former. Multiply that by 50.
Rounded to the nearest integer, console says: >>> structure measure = 10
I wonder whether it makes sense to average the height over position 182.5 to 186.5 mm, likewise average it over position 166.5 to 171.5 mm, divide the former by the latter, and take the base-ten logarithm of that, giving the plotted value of 0.11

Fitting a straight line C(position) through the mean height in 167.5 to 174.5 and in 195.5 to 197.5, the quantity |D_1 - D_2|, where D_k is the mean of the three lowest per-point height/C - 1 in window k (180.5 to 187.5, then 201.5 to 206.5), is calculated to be 0.21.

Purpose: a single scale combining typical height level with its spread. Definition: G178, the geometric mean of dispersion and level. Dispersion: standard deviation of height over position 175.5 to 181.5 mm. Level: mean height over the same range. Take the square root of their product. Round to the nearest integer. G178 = 10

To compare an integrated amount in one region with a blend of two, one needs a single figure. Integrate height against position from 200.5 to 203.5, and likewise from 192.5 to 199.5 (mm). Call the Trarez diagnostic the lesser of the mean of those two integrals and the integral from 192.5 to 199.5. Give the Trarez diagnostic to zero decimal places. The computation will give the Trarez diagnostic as 243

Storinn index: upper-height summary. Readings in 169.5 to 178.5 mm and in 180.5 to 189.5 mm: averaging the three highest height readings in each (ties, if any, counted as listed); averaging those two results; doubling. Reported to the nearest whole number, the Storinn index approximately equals 104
